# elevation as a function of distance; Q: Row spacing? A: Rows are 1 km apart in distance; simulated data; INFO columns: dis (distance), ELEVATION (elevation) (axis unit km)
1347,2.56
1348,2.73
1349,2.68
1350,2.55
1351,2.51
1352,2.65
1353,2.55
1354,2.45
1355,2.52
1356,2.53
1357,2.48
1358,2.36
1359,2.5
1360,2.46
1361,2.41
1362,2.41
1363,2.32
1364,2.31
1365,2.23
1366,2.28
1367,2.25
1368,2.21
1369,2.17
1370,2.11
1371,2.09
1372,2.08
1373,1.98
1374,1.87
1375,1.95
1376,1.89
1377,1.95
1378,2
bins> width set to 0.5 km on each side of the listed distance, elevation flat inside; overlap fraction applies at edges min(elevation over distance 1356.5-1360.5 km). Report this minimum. 2.36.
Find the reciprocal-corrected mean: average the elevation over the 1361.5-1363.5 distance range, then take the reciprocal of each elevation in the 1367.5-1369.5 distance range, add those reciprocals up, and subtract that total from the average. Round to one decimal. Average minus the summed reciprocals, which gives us 1.5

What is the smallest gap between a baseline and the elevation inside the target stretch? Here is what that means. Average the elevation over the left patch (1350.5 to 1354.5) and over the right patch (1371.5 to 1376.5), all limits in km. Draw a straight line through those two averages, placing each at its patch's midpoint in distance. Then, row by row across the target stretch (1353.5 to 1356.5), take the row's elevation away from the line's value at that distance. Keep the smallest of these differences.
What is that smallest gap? -0.085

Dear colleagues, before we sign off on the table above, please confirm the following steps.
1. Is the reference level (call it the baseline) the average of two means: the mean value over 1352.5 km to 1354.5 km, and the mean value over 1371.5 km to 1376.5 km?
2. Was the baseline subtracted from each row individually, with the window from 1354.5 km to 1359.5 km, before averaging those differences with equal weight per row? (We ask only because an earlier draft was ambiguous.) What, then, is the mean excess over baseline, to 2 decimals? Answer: 0.25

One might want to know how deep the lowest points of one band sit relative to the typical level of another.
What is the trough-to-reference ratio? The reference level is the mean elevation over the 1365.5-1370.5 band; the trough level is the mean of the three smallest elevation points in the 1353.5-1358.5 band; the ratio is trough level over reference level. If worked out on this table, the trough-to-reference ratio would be 1.10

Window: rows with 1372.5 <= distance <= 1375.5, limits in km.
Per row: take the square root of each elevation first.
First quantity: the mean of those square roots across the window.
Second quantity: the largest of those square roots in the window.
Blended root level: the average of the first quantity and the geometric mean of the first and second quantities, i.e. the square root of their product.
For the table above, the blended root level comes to 1.39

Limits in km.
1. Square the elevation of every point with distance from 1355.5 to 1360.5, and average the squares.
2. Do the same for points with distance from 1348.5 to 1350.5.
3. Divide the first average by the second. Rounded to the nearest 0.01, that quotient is 0.89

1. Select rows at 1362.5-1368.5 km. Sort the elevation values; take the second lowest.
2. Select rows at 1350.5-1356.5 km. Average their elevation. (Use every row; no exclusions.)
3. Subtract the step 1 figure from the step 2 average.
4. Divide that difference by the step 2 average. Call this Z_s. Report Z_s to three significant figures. 0.120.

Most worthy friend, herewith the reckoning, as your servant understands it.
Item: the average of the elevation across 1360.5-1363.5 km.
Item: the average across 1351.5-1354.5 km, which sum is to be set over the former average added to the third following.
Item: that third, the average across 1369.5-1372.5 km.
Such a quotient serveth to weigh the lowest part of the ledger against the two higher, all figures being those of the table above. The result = 0.570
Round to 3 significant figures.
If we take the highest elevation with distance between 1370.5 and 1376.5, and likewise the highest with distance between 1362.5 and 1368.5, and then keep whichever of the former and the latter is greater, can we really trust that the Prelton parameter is 2.32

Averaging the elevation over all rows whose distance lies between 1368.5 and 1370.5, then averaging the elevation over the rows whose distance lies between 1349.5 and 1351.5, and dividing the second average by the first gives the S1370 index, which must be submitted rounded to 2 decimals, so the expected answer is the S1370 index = 1.18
